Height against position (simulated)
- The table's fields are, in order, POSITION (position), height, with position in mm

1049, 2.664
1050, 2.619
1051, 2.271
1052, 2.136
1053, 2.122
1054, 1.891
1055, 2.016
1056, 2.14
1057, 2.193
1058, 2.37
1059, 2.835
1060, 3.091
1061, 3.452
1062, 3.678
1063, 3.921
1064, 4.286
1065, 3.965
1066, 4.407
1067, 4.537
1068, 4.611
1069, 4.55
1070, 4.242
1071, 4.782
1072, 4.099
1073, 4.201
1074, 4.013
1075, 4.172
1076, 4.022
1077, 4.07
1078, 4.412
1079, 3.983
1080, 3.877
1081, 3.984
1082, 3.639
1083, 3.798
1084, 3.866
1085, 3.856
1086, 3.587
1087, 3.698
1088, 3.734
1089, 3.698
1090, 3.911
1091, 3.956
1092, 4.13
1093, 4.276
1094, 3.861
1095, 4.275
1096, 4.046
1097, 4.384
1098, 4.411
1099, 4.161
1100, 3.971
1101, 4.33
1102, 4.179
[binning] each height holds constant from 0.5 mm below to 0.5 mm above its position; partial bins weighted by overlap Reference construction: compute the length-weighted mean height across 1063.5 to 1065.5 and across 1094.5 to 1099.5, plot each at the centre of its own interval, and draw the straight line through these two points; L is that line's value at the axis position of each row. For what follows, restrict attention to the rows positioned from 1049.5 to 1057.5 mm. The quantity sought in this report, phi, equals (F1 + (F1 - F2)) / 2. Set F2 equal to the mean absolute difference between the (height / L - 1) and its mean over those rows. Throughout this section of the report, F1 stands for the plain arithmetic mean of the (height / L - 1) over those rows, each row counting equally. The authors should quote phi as -0.48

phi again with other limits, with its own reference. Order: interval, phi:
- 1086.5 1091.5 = -0.11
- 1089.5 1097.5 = -0.05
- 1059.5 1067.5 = -0.10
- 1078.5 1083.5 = -0.09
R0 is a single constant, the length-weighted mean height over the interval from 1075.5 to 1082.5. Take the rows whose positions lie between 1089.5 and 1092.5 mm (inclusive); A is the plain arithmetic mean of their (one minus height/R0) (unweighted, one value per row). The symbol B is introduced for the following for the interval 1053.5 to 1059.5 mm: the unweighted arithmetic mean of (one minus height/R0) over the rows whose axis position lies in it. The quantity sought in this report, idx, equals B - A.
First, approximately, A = 0.00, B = 0.440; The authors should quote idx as 0.44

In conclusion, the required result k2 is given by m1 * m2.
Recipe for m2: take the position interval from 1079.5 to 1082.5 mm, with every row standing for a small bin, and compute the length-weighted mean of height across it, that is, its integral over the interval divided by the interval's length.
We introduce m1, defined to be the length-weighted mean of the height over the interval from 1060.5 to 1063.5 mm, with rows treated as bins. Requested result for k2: 14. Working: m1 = 3.68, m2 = 3.8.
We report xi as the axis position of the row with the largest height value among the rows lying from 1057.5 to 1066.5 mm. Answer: 1066 mm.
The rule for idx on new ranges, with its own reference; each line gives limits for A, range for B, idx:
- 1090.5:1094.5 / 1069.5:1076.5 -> -0.04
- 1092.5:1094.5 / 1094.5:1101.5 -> -0.04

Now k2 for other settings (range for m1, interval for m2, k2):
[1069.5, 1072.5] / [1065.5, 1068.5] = 20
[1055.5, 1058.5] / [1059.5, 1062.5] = 8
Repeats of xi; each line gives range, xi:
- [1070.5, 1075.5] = 1071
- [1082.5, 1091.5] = 1091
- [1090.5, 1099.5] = 1098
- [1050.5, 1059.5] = 1059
